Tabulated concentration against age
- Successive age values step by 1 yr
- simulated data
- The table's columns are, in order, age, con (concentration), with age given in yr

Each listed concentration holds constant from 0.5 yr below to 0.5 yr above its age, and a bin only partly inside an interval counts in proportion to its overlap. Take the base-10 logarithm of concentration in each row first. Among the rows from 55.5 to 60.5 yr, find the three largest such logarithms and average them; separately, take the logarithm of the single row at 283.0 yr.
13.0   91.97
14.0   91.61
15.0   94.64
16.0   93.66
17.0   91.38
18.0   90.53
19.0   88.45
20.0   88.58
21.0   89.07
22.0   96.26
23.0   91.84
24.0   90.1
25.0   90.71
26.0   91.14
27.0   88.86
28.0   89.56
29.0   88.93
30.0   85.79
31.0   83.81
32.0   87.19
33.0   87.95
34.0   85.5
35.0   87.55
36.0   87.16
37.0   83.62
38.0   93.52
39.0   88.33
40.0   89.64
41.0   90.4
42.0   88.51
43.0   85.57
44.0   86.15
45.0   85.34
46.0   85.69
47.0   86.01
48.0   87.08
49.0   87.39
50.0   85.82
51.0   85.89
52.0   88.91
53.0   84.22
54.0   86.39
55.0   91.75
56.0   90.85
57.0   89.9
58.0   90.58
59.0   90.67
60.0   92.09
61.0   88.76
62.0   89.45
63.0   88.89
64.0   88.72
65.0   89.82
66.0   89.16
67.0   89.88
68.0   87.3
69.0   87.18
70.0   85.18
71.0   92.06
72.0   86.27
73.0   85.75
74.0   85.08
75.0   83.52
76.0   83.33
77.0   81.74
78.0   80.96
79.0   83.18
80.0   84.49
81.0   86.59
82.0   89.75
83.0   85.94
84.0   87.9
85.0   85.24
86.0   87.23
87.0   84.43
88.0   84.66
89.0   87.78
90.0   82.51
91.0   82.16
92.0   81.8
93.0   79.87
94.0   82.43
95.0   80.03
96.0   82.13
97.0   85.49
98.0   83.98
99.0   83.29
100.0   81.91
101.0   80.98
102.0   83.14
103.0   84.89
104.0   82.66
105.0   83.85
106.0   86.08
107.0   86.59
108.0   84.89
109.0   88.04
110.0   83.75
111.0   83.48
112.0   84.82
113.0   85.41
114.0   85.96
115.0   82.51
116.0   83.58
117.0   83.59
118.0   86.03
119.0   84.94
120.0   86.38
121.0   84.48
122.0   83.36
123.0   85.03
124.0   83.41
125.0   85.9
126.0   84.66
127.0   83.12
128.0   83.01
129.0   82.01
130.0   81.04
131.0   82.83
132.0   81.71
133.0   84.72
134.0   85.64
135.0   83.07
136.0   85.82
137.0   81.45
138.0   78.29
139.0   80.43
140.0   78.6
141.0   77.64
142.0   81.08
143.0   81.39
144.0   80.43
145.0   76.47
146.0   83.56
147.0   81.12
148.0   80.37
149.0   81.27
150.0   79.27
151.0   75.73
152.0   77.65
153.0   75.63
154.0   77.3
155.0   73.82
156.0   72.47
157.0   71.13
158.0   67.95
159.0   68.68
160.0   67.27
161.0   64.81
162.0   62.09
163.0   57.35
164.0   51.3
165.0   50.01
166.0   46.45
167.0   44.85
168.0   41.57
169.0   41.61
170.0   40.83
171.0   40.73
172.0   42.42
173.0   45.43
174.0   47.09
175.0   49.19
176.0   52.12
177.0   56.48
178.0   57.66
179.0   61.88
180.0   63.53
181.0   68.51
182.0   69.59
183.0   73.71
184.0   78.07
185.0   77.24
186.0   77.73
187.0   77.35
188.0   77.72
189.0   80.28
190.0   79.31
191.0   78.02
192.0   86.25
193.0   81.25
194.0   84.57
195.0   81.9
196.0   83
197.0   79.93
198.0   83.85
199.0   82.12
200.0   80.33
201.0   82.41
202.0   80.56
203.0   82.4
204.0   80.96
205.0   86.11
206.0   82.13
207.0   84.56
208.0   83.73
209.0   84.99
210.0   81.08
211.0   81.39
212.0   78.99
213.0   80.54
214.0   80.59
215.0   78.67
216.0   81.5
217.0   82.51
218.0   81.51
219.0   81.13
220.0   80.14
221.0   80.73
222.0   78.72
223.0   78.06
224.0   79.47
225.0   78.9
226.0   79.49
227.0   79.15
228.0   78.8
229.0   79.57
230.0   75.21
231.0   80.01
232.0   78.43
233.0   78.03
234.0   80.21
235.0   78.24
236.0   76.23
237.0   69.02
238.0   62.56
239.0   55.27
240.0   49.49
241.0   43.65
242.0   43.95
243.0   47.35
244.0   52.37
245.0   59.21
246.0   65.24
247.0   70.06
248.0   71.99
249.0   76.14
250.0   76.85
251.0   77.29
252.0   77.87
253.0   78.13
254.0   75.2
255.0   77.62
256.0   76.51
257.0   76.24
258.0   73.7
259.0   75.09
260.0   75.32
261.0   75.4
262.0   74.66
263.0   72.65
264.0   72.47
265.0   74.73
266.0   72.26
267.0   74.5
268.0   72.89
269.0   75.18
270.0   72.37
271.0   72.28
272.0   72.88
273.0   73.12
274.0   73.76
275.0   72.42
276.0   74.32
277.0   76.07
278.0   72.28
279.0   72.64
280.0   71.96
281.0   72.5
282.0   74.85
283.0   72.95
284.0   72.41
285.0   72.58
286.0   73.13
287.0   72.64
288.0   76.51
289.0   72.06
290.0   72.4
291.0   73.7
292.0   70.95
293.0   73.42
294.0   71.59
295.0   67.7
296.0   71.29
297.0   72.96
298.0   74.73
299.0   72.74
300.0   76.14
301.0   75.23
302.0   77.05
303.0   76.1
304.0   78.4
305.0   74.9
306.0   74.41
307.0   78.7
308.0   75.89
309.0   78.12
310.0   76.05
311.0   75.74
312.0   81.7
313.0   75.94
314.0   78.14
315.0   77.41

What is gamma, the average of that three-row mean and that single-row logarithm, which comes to 1.91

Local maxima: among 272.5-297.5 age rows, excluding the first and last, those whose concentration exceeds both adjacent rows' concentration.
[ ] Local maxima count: 8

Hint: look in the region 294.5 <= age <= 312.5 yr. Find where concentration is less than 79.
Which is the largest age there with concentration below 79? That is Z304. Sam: 311.0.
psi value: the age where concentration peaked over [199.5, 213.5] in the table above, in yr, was 205.0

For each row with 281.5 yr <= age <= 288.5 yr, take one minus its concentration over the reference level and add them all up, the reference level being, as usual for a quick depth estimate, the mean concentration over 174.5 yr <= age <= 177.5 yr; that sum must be -2.8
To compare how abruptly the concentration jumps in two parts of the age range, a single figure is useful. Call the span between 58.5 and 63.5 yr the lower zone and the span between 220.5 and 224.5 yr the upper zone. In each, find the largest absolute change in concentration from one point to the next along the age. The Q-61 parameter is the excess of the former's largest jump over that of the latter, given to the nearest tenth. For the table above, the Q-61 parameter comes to 1.3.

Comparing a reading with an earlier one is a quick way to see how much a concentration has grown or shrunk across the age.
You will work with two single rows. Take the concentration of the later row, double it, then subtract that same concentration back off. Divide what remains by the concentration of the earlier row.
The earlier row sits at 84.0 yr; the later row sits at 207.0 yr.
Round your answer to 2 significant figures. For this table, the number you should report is 0.96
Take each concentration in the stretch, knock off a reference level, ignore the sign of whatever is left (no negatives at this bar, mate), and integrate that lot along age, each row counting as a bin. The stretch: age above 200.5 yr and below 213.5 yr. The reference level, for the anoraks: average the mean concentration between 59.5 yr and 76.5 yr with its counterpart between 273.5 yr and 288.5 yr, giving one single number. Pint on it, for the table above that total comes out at 25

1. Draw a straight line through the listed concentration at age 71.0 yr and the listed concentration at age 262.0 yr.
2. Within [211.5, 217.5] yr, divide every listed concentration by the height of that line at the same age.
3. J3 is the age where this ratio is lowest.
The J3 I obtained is 215.0 yr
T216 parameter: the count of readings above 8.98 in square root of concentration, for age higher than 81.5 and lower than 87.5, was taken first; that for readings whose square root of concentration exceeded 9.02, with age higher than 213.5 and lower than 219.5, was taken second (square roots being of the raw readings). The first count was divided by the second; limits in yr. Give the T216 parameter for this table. 2.0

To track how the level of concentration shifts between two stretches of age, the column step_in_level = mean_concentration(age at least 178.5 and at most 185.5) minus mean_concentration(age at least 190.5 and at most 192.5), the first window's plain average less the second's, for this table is -11.8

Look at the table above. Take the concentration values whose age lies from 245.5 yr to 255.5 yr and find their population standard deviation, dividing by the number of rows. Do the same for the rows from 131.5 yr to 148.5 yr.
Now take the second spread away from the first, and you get 1.4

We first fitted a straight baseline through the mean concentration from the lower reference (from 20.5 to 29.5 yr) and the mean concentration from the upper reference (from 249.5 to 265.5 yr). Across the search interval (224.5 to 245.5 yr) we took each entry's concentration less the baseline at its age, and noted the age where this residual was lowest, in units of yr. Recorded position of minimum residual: 241.0 yr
